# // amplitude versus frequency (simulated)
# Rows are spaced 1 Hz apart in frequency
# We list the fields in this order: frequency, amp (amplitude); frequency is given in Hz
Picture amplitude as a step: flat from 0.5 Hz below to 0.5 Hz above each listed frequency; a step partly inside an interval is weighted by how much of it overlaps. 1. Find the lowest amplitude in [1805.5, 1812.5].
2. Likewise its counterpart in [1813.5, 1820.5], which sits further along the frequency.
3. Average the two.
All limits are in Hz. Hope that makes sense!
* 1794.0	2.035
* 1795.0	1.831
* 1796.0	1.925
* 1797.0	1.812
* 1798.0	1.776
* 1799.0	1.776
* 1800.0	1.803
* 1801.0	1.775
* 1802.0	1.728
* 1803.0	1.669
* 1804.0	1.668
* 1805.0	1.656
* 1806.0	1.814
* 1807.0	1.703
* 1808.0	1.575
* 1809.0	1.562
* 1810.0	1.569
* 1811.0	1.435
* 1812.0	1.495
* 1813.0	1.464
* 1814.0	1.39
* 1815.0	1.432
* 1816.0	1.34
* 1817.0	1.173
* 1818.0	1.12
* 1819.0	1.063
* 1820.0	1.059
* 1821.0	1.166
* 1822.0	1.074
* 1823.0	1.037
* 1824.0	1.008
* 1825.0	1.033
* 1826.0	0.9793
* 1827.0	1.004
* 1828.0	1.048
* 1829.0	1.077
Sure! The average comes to 1.2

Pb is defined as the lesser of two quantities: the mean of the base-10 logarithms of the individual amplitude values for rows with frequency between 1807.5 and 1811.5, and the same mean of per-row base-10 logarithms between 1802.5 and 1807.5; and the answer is 0.19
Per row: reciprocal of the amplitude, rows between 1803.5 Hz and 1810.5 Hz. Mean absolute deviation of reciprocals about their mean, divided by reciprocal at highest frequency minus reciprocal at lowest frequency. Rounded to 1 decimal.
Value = 0.7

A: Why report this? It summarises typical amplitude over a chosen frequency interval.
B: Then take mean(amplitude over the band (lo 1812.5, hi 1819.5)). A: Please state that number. 1.3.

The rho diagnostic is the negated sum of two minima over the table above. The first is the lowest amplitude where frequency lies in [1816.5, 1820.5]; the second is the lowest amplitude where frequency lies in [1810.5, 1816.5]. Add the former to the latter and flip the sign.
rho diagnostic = -2.4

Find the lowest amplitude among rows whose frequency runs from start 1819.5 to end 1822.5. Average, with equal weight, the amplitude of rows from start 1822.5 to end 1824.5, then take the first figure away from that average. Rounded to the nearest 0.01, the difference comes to -0.04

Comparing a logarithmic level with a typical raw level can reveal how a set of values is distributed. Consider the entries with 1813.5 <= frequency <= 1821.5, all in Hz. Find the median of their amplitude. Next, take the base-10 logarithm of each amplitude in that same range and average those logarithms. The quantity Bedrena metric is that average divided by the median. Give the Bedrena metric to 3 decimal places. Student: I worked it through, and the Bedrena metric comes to 0.071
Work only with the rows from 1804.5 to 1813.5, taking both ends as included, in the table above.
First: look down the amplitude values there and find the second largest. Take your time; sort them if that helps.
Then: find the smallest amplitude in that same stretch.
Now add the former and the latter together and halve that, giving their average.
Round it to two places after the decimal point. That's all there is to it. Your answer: 1.57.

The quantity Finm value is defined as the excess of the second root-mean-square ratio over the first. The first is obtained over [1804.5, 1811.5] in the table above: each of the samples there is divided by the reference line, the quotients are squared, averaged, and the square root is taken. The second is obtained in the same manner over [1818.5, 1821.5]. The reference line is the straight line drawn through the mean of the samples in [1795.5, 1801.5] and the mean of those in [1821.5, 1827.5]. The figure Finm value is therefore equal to -0.11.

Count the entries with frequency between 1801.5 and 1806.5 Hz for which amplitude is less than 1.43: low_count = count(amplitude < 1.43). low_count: 0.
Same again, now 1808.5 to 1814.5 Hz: 1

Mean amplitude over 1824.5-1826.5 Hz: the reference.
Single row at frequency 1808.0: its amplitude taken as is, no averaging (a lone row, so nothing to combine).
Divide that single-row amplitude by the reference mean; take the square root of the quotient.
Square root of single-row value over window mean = 1.25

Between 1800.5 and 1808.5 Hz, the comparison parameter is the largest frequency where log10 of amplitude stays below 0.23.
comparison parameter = 1808.0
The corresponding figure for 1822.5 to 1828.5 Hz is 1828.0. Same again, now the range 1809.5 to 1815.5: 1815.0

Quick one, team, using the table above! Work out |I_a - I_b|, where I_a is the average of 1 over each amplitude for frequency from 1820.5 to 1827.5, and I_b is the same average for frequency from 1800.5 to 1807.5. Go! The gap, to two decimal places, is 0.38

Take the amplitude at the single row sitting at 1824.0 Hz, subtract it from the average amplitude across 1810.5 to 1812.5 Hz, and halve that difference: 0.23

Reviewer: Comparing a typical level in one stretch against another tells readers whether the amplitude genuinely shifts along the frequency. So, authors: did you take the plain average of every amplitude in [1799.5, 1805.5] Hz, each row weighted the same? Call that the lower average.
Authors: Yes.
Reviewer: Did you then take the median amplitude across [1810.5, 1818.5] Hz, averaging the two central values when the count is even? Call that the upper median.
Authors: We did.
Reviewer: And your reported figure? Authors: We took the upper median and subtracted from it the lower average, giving -0.31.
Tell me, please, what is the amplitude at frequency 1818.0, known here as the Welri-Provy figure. 1.12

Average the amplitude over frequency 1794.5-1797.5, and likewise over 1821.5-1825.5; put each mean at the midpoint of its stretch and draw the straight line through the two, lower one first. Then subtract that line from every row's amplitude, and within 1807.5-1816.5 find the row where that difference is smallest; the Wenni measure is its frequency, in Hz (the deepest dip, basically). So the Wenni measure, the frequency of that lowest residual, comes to 1811.0 Hz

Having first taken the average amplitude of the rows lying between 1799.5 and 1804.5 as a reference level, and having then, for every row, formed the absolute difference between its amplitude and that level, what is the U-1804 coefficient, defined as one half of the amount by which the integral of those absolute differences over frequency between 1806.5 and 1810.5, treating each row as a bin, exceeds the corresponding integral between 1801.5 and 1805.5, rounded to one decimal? 0.2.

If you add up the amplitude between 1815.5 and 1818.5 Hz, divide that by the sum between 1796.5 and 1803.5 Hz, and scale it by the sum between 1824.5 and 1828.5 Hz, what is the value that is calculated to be 1.2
